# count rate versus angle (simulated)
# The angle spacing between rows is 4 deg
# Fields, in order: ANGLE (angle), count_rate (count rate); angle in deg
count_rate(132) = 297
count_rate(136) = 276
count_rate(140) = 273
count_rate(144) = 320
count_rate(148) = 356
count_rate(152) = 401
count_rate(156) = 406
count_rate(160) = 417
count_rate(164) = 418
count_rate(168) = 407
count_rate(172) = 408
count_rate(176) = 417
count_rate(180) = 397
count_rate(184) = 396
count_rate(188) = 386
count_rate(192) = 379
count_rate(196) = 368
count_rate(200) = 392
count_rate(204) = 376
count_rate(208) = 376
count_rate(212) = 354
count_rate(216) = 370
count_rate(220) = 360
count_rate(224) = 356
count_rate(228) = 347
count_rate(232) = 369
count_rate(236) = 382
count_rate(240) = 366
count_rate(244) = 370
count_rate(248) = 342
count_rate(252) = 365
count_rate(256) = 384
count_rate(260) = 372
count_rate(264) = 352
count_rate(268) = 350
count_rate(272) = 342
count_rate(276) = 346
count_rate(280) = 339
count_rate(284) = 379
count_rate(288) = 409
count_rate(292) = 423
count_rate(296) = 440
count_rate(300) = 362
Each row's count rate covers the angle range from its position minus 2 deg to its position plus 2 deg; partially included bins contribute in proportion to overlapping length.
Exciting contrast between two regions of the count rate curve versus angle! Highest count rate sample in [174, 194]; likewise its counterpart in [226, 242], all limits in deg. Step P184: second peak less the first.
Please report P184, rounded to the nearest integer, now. -35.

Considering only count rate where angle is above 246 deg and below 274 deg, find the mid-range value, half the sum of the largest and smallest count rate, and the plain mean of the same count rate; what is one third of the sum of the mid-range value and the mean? 240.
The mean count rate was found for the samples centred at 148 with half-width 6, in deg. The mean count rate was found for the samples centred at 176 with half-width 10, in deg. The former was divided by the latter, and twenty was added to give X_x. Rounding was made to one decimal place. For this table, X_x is 20.9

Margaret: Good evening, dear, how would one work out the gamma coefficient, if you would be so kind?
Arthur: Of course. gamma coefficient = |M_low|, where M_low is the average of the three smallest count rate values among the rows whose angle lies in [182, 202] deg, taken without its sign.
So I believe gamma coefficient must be 378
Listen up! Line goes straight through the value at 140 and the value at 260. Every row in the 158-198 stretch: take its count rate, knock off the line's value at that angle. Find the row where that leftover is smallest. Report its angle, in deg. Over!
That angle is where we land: 196 deg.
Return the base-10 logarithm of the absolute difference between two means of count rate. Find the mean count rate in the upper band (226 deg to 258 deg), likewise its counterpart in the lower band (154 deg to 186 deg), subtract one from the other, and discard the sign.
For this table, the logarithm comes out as 1.6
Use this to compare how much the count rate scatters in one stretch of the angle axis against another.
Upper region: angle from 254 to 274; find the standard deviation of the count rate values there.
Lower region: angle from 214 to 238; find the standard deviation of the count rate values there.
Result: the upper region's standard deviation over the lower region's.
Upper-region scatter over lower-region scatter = 1.4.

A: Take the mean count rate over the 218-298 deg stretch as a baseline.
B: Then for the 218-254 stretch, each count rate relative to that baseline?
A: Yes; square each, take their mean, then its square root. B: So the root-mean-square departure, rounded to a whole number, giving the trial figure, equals 14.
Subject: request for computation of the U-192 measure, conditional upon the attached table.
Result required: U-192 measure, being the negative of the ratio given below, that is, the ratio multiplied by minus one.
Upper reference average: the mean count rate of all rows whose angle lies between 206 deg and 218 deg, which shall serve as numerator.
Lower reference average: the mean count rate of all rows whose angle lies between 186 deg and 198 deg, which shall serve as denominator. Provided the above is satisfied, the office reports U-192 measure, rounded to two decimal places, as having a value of -0.97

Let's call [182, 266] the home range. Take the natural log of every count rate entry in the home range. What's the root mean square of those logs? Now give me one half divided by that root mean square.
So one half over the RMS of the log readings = 0.0846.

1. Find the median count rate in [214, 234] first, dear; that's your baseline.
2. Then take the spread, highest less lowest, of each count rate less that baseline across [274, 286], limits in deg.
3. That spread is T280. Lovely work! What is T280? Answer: 40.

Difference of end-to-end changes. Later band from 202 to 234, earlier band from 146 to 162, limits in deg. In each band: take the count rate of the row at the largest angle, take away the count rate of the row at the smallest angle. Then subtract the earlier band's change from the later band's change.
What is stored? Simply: -68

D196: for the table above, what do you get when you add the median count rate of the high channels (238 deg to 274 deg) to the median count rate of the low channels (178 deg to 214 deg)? 744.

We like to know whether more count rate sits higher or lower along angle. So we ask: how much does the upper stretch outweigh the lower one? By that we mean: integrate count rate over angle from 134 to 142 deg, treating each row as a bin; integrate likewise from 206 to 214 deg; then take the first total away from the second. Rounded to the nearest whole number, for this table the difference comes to 724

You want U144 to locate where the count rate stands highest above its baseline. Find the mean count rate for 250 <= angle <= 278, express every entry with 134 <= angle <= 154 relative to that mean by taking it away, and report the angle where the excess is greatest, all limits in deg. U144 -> 152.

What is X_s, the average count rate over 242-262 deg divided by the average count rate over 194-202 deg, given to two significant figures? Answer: 0.96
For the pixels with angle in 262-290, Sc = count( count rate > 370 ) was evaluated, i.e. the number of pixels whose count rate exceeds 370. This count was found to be 2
